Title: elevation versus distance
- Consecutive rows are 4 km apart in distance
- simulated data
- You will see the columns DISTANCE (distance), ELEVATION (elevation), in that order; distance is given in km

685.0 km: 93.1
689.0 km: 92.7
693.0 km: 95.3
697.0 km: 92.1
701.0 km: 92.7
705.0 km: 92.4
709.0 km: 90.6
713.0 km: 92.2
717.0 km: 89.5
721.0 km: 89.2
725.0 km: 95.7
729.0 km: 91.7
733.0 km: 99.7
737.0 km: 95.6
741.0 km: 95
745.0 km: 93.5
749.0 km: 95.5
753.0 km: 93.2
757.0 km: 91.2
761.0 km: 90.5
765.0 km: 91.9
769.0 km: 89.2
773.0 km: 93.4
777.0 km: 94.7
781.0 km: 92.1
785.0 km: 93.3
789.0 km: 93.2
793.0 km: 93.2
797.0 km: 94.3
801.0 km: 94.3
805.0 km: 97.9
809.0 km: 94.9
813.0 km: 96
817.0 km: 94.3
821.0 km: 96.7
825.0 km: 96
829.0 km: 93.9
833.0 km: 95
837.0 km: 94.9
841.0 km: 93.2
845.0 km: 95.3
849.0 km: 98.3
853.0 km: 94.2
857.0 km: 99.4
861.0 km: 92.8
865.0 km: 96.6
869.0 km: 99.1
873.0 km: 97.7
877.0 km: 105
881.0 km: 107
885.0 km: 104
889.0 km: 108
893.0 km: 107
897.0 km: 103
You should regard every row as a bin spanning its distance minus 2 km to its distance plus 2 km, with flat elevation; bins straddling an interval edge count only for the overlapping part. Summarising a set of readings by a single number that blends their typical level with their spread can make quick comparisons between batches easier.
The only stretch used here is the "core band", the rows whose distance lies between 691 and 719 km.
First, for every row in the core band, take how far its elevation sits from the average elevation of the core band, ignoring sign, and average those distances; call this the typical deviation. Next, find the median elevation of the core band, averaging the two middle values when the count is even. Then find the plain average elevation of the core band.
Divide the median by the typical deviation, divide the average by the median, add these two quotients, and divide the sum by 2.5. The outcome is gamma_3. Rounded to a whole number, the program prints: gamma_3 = 32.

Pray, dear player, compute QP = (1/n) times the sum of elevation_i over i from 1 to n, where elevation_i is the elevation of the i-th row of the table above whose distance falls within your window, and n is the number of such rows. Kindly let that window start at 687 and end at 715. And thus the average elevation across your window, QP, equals 92.6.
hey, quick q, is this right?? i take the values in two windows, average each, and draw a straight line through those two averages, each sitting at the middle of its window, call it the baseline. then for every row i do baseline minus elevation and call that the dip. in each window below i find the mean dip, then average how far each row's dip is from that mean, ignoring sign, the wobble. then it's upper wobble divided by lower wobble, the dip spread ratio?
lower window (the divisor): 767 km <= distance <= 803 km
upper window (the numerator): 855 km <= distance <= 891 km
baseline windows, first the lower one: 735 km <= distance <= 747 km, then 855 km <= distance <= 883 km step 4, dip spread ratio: 4.2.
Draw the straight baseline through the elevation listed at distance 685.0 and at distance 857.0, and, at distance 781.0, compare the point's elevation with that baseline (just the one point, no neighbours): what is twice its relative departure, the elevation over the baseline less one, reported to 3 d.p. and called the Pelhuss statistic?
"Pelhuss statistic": -0.093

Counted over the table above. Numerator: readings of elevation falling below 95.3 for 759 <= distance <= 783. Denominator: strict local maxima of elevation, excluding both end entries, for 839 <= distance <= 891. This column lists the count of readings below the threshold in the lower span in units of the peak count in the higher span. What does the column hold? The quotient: 1.50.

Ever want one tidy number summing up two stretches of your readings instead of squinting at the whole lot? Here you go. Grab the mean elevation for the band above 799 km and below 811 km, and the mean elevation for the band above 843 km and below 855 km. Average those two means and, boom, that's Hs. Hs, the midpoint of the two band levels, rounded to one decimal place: 95.8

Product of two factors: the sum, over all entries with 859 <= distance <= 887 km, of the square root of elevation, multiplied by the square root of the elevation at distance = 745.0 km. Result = 678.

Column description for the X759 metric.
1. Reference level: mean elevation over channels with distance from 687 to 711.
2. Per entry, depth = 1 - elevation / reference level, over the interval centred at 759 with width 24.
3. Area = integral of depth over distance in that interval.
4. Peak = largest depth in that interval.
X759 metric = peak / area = 0.20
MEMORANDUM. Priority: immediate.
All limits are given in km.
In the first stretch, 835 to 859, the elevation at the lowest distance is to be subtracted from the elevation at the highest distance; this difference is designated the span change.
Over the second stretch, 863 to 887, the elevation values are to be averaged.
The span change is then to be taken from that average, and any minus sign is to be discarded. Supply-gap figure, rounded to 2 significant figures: 97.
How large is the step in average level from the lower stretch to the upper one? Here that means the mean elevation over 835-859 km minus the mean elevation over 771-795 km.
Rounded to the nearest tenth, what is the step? 2.6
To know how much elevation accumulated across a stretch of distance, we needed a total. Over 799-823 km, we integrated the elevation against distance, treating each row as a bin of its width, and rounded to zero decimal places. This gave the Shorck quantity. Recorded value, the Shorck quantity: 2296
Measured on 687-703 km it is 1491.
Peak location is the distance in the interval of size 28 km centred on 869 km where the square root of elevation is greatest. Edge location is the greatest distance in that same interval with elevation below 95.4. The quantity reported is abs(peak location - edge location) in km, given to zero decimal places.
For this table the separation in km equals 20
